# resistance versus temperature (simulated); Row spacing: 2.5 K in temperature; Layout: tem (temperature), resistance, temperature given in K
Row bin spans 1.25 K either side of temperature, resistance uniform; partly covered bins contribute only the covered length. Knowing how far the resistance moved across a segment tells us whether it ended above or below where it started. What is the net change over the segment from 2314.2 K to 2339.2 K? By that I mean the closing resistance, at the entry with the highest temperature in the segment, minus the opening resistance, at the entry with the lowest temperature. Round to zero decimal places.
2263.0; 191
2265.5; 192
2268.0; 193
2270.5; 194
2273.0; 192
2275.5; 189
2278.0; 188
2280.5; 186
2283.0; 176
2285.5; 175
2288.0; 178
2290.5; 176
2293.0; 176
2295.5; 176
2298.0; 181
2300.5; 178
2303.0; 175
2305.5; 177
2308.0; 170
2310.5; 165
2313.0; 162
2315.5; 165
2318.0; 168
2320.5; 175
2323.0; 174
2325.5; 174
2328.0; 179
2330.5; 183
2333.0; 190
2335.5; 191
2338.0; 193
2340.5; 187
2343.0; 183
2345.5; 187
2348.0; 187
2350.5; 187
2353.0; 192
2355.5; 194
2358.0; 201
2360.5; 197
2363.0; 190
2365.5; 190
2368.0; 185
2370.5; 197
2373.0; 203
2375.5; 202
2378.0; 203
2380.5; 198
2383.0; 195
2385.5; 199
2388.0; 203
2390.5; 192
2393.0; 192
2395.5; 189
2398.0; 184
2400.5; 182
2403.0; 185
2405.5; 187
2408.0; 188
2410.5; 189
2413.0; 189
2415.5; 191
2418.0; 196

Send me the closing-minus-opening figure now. 28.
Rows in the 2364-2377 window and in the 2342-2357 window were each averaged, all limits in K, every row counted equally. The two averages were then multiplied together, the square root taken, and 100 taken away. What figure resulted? 92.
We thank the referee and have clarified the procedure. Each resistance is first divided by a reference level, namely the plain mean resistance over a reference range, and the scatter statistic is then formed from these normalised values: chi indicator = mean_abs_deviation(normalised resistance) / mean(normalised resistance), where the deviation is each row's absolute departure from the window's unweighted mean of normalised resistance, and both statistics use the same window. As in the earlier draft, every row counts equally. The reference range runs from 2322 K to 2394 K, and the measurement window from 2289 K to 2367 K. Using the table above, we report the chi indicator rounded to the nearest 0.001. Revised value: 0.047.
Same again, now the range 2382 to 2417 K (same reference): 0.022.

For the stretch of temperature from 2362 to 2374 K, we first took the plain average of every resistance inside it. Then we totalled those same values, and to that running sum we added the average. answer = 1158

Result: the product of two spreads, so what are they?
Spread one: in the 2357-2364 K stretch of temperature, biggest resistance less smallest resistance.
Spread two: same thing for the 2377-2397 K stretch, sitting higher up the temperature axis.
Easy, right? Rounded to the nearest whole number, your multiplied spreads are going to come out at 154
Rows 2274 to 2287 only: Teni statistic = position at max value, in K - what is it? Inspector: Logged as 2275.5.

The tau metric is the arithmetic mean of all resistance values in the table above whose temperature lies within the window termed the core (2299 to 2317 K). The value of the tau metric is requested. 170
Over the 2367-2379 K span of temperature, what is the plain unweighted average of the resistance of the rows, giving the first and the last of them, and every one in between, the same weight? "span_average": 198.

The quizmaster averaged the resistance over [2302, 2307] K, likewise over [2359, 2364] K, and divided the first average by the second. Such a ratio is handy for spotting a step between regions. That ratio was 0.91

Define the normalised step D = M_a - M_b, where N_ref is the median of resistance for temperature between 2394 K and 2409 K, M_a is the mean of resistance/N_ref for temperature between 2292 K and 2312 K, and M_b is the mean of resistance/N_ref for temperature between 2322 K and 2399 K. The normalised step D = -0.09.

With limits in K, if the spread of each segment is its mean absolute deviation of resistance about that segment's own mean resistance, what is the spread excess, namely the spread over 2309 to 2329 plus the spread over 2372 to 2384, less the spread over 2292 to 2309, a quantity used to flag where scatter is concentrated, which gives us 6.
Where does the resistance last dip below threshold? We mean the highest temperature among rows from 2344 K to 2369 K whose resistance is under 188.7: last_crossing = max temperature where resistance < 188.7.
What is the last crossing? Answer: 2368.0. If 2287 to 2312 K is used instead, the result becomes 2310.5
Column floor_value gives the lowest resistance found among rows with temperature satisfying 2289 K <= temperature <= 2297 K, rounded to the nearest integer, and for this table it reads 176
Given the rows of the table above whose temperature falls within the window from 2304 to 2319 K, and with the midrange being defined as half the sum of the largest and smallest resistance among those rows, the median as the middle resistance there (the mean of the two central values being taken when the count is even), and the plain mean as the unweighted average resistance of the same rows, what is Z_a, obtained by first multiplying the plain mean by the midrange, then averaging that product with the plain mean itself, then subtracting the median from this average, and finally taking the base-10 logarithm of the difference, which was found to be 4.15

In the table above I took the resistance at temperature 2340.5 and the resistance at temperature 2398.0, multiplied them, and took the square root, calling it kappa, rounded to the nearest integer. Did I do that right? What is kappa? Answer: 185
